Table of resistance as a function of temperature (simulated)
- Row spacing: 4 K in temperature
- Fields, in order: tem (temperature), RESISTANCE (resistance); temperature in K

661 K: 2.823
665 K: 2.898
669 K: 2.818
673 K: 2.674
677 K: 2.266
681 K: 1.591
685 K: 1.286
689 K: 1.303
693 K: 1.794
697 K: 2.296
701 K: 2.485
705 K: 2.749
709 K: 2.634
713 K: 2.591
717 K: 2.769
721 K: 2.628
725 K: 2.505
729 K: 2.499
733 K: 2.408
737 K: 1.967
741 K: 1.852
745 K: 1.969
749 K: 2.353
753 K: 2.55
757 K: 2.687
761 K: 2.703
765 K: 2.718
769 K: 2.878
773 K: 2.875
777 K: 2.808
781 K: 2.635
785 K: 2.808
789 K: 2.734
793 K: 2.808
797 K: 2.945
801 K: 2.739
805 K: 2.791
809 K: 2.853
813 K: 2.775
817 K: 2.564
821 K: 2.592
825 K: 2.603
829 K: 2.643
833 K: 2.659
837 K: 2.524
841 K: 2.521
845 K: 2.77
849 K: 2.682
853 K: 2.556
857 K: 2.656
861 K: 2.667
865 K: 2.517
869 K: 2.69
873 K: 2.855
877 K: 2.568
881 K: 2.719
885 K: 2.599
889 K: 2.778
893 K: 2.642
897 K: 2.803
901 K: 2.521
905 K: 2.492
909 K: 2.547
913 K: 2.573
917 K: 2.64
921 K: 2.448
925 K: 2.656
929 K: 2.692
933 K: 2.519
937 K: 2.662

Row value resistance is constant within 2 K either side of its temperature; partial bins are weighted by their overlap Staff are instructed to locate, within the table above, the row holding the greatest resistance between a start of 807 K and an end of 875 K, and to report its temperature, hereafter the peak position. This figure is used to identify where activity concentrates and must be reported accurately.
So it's 873 K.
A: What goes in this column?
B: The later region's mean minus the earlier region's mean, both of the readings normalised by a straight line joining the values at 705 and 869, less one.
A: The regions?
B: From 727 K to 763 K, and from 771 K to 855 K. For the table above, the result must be 0.15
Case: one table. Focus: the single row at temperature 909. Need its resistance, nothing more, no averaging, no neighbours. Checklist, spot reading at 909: 2.547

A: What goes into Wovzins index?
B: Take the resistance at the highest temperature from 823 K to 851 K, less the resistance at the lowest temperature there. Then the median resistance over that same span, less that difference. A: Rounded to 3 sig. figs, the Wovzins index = 2.56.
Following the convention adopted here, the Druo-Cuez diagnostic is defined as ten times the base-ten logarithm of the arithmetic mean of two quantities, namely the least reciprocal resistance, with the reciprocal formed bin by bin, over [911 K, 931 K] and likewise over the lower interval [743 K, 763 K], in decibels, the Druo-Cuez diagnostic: -4.31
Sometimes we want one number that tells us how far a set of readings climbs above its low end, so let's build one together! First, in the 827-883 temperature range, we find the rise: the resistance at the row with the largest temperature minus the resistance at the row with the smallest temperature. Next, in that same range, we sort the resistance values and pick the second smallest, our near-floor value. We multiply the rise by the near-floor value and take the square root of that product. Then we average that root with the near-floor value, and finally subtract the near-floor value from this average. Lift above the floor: -1.04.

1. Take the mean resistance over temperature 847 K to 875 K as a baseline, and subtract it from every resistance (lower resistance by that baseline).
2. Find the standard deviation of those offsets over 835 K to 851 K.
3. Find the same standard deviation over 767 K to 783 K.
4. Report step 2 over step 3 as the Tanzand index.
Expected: 1.1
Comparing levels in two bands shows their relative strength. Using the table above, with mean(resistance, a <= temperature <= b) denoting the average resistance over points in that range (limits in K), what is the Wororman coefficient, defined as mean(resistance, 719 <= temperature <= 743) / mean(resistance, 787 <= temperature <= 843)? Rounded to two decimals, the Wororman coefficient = 0.86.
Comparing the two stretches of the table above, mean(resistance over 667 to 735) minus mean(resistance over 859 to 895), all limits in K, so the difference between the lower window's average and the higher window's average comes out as -0.36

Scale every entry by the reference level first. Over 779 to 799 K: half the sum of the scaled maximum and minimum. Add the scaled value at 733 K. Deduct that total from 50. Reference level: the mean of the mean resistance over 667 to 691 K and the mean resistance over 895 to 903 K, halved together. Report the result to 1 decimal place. 47.8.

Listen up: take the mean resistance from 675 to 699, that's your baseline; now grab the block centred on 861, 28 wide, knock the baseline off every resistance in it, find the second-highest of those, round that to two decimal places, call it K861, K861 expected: 0.93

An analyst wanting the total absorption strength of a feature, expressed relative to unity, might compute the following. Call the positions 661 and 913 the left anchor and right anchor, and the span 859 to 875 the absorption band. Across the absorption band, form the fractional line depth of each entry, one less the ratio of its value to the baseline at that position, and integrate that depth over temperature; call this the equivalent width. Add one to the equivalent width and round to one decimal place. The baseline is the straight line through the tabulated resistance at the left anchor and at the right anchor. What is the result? 0.6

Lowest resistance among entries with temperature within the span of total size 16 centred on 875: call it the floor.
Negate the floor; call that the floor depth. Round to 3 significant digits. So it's -2.57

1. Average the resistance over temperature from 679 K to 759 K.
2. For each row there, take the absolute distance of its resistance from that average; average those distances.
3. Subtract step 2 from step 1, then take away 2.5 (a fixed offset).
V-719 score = -0.65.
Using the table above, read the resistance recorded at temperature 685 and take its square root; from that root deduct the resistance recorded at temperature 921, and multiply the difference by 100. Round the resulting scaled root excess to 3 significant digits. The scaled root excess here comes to -131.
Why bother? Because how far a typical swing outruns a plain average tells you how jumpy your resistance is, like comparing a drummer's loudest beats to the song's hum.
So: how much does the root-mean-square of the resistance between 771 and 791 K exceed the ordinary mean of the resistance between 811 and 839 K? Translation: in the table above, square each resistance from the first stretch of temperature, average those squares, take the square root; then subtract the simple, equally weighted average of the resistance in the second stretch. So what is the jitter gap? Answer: 0.15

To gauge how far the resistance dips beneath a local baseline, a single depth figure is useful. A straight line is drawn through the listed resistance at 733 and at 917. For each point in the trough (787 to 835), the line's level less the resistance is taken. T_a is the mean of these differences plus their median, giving -0.47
